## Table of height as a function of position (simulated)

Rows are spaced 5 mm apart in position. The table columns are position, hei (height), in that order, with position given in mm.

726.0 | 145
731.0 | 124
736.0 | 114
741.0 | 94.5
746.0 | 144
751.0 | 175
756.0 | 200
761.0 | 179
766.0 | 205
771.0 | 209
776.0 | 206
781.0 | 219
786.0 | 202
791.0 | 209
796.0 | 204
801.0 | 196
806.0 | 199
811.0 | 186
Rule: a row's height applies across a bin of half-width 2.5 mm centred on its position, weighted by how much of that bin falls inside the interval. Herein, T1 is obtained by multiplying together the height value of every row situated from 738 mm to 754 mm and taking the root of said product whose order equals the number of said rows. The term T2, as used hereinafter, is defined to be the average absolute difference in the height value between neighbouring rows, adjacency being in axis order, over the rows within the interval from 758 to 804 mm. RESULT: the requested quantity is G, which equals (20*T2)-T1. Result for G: 74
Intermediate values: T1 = 134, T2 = 10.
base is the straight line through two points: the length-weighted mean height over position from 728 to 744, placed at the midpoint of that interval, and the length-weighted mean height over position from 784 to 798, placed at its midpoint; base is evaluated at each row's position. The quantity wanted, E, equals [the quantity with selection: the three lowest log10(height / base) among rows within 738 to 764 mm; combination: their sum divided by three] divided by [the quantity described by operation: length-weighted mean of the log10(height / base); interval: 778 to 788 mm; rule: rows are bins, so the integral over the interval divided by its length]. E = 0.0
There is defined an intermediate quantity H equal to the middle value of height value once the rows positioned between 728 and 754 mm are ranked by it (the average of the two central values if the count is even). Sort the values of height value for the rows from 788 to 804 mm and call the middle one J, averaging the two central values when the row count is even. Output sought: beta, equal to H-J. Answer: -80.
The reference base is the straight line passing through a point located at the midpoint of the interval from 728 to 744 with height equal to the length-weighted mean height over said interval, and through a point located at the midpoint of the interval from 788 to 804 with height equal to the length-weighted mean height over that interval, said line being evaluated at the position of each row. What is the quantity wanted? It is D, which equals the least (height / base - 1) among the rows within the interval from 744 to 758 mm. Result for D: 0.13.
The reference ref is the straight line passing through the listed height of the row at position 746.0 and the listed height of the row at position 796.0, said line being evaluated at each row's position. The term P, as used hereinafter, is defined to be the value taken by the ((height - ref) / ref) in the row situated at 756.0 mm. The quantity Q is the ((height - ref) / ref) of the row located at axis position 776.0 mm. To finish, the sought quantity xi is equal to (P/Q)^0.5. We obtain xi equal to 1.4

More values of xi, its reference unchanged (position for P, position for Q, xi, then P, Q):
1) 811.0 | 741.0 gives 0.7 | -0.16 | -0.315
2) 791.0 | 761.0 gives 0.7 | 0.06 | 0.105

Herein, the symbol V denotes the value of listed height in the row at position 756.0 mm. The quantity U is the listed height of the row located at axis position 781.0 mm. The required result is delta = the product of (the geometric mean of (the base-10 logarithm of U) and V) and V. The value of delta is 4327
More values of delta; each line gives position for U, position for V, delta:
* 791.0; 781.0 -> 4937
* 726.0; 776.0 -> 4347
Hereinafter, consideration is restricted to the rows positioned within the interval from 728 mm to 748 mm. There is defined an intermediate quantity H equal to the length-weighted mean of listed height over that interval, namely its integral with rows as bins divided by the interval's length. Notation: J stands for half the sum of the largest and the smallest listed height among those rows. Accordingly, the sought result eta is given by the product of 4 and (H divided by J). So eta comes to 4.00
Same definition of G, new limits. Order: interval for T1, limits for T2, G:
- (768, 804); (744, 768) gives 309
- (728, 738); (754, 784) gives 149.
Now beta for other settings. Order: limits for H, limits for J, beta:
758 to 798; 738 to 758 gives 46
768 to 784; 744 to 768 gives 30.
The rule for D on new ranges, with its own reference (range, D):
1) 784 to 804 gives -0.07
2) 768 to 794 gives 0.07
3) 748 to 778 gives 0.19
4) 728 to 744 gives -0.22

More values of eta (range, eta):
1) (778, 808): 3.95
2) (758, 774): 4.08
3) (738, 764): 4.31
